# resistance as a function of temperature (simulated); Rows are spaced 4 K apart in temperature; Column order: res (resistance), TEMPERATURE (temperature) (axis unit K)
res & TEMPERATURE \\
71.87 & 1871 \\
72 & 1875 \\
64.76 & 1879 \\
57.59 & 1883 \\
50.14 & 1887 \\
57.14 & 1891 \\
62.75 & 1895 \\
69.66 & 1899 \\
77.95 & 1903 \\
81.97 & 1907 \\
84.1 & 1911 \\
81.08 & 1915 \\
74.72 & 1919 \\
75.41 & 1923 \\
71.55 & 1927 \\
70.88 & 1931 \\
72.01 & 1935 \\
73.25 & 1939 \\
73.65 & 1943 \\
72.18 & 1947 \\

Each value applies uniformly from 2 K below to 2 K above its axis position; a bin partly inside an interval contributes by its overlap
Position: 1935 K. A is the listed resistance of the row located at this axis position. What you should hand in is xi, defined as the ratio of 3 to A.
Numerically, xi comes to 0.0417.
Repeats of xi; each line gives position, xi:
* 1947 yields 0.0416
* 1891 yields 0.0525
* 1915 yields 0.0370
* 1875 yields 0.0417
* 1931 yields 0.0423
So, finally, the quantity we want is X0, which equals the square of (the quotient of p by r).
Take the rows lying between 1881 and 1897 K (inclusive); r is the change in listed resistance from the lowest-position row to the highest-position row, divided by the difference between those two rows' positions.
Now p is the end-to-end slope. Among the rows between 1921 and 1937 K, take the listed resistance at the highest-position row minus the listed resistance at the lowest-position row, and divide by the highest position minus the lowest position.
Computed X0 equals 0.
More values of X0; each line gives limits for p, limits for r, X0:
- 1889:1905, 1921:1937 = 37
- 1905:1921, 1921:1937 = 5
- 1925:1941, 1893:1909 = 0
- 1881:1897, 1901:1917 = 3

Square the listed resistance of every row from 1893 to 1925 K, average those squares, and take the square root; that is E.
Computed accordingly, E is 76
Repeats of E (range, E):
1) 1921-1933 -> 73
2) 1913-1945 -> 74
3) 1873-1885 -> 65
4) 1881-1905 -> 63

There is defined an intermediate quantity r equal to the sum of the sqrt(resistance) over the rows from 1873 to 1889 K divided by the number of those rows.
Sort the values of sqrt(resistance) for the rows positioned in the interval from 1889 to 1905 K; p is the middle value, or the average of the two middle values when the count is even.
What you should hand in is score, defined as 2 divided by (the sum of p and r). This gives 0.126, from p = 8.1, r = 7.8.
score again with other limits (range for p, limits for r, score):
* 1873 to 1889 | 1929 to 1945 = 0.122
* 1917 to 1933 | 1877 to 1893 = 0.124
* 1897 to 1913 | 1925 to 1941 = 0.115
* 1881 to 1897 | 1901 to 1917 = 0.121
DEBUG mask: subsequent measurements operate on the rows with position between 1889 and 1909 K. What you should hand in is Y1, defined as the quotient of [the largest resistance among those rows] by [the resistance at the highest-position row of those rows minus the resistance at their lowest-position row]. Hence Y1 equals 3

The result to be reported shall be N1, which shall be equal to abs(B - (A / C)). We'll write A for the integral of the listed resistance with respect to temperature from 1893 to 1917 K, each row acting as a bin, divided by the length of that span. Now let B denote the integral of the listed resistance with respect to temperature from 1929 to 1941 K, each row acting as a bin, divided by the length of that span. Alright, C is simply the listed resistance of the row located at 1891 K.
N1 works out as 70.7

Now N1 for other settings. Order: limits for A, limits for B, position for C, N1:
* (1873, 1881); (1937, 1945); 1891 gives 72.3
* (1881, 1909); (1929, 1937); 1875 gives 70.5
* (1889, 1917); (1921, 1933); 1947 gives 71.6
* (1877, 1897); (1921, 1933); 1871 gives 71.8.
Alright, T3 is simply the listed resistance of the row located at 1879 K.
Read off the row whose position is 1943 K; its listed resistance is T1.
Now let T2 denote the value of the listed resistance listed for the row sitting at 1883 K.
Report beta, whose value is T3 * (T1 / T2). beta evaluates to 83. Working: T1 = 73.65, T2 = 57.59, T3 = 64.76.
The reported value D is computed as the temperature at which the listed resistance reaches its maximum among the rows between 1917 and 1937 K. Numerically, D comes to 1923 K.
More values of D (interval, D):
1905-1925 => 1911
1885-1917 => 1911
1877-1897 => 1879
